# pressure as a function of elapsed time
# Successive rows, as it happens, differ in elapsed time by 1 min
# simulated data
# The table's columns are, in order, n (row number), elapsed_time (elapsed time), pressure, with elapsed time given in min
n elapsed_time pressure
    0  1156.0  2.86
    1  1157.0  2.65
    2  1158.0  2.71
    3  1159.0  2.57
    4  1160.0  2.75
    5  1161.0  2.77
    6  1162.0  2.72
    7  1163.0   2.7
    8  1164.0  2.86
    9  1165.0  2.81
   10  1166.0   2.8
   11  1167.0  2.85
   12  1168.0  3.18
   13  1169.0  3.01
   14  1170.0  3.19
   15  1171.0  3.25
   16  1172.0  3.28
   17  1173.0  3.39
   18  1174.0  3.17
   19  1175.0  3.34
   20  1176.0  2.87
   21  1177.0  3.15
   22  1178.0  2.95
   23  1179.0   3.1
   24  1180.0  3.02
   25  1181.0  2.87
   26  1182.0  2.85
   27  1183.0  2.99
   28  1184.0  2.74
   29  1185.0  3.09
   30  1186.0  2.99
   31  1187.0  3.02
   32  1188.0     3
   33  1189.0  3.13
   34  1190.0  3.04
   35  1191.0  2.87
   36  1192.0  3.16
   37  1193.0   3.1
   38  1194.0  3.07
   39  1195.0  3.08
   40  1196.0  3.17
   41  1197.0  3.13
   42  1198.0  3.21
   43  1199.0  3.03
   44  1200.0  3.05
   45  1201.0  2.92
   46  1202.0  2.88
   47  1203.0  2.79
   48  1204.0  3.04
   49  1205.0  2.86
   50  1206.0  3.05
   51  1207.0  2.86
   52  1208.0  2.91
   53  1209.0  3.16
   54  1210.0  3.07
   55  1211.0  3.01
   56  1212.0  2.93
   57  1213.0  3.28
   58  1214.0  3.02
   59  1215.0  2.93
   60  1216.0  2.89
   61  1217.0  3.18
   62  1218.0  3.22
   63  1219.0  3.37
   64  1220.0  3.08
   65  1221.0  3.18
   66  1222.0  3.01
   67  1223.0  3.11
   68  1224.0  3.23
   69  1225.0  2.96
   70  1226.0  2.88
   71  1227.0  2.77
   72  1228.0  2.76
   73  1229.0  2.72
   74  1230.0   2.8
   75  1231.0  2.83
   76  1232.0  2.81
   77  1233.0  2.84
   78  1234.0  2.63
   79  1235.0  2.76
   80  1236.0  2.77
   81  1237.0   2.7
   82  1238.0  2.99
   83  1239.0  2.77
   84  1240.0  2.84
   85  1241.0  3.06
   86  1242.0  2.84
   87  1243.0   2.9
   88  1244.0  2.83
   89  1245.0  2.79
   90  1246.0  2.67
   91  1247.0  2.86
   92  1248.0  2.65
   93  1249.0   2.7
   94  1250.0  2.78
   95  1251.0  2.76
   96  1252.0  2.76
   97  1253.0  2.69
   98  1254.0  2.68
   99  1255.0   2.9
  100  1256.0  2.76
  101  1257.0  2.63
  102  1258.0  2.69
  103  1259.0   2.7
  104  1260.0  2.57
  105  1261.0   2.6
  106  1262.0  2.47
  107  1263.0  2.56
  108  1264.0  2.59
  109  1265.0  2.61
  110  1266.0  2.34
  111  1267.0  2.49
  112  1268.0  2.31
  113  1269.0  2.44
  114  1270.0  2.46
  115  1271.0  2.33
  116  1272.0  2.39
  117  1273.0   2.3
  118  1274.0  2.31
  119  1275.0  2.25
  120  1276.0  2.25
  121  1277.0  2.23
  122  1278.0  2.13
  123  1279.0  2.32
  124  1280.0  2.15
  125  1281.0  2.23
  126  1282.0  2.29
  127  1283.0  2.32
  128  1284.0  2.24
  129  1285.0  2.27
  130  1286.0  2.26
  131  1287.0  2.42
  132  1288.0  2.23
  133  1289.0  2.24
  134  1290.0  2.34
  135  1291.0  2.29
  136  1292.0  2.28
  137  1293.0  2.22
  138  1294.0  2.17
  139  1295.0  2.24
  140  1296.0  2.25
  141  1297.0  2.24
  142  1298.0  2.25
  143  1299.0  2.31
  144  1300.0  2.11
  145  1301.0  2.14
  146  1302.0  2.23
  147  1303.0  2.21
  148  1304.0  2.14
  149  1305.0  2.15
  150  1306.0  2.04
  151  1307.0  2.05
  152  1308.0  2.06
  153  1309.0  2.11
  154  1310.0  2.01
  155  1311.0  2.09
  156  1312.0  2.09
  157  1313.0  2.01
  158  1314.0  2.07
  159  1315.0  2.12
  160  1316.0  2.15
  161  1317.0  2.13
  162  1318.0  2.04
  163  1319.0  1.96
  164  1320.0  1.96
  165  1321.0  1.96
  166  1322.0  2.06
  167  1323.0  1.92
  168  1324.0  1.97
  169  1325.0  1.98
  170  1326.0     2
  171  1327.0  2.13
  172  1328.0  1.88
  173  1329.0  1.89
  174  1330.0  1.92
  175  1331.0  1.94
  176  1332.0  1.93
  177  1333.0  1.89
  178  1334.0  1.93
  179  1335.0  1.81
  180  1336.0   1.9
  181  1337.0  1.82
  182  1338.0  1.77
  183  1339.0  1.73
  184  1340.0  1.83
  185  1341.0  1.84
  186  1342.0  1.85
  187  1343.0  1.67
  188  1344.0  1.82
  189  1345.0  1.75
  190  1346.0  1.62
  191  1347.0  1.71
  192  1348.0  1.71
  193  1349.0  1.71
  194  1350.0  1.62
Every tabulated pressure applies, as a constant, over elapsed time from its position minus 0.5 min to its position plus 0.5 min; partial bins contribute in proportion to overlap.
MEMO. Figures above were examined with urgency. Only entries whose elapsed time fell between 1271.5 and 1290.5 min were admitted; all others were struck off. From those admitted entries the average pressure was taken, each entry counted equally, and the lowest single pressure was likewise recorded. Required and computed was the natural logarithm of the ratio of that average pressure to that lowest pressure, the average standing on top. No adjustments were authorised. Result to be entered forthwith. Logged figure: 0.065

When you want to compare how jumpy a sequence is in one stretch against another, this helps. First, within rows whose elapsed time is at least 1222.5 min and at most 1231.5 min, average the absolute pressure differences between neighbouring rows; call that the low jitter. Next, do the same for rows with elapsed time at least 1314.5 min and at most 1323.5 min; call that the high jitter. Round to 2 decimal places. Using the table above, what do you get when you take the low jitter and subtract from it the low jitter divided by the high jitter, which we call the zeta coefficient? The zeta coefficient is -1.52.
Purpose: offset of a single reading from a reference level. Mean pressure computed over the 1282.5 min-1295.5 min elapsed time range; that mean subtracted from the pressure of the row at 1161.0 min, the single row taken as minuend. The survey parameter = 0.5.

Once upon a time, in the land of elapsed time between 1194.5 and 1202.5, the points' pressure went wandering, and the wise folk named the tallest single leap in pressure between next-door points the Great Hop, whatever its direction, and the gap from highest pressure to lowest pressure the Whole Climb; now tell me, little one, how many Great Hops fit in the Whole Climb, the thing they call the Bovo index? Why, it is 1.8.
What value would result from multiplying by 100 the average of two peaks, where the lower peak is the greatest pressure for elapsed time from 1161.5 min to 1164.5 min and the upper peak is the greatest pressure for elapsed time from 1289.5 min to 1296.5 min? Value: 260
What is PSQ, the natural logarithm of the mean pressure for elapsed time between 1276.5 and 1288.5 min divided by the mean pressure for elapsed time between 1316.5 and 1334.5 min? 0.14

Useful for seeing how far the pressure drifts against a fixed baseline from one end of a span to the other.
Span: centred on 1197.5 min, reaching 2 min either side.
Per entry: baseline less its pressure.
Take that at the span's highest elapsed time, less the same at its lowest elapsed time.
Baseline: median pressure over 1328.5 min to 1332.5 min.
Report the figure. 0.14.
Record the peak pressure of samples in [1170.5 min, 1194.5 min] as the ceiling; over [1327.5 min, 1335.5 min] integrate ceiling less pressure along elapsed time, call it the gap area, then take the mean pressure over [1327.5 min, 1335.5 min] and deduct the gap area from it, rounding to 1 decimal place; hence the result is -10.0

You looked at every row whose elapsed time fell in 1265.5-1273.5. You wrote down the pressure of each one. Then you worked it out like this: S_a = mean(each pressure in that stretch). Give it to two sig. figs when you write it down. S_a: 2.4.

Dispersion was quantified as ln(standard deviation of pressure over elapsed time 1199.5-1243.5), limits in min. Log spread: -1.8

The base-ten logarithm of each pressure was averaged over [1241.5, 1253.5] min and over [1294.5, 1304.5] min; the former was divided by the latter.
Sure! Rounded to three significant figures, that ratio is 1.28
